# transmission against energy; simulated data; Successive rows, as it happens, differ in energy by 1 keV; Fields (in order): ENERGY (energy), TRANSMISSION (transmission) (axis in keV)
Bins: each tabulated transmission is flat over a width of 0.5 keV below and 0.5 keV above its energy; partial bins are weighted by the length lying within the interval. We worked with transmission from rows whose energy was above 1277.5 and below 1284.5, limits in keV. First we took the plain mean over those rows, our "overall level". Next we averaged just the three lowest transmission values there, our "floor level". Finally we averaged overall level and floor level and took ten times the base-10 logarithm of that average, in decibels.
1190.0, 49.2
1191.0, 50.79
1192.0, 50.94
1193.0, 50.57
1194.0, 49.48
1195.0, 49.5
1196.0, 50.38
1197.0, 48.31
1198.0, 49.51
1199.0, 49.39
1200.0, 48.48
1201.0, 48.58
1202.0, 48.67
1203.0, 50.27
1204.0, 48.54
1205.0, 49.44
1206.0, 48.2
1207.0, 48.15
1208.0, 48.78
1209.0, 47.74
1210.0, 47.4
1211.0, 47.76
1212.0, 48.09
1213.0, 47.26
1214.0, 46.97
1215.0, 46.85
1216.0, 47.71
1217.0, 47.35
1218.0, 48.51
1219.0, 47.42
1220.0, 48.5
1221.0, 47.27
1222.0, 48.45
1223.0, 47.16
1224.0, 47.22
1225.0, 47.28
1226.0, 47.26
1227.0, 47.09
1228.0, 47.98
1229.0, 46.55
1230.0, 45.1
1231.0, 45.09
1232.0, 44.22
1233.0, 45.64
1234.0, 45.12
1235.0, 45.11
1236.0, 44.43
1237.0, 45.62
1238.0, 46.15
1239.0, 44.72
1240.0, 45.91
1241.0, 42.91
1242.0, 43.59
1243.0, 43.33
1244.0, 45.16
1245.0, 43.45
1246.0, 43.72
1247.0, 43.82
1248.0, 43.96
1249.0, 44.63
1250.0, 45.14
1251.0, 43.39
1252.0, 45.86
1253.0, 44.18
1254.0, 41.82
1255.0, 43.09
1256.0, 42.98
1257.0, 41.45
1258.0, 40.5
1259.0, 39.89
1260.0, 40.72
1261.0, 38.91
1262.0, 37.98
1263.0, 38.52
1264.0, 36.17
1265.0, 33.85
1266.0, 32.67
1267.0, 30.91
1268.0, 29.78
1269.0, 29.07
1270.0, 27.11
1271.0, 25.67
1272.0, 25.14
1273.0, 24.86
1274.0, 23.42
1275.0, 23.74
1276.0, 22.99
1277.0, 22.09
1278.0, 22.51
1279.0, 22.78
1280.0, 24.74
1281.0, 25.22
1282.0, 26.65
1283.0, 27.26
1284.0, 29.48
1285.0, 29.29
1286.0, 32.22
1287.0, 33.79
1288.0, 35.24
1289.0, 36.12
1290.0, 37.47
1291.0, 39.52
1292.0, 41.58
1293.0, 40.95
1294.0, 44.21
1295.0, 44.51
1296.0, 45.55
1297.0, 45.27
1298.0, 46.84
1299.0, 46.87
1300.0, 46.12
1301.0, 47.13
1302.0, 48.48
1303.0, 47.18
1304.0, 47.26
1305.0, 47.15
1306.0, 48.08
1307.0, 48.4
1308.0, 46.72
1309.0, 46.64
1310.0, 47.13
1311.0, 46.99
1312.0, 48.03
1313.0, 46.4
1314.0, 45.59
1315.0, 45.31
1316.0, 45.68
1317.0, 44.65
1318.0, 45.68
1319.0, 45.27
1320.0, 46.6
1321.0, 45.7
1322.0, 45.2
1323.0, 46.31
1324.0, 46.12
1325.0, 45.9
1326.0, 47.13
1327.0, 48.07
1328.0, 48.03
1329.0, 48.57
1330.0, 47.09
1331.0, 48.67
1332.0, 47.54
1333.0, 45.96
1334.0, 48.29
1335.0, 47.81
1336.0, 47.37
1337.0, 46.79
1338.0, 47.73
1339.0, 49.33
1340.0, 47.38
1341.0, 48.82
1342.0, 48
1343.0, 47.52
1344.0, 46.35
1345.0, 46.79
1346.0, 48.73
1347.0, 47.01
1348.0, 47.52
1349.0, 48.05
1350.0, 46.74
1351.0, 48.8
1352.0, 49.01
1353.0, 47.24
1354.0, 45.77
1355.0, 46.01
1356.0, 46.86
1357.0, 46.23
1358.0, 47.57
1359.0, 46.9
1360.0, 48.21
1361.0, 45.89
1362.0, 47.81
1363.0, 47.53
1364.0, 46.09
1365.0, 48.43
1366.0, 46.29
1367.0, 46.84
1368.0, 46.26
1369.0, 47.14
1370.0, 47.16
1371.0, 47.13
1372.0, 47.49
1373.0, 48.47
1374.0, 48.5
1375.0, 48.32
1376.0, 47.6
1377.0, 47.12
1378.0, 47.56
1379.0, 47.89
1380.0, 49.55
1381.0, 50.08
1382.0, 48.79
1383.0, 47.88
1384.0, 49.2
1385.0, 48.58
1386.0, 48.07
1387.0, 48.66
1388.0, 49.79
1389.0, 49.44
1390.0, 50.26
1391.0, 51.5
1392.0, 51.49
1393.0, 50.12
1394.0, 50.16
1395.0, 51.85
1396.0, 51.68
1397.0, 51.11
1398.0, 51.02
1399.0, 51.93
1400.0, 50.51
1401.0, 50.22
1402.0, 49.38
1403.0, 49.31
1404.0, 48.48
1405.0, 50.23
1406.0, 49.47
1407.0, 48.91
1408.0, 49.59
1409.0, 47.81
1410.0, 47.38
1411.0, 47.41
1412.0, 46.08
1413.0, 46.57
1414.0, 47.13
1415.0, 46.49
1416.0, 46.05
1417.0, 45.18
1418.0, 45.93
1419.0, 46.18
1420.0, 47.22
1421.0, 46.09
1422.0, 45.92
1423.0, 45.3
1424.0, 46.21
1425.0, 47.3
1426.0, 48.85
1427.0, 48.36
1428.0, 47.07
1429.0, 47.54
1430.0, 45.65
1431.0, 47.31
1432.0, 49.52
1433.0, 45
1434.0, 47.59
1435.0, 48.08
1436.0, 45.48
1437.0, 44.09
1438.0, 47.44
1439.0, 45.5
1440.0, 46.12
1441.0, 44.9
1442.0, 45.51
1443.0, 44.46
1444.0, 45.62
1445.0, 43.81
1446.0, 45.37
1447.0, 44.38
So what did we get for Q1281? 13.9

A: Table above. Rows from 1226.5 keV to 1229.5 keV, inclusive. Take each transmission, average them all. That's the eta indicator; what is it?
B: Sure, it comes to 47.2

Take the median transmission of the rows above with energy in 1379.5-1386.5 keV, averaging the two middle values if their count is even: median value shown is 48.8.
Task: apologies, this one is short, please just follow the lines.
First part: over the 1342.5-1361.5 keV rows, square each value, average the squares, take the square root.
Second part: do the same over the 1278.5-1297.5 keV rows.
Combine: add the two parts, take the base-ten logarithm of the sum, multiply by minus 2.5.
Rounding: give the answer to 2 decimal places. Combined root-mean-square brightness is -4.80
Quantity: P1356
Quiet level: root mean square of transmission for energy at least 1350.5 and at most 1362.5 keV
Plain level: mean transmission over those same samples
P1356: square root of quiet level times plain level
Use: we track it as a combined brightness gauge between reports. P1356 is 47.2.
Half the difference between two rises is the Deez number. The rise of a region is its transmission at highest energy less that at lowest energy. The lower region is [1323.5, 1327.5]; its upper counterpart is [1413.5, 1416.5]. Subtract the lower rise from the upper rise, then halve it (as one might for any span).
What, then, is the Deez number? -1.5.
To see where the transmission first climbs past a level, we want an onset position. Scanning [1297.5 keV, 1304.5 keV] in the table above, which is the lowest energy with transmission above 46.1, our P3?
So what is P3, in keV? 1298.0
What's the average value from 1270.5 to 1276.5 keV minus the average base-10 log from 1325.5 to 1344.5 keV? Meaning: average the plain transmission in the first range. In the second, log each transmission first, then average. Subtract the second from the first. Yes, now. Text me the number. 22.6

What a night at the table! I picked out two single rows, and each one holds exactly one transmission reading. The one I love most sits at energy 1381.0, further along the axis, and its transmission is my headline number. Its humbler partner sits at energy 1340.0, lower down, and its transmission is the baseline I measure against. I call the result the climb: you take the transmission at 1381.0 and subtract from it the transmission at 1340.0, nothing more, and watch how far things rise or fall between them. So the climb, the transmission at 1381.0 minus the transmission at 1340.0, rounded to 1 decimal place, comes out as 2.7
